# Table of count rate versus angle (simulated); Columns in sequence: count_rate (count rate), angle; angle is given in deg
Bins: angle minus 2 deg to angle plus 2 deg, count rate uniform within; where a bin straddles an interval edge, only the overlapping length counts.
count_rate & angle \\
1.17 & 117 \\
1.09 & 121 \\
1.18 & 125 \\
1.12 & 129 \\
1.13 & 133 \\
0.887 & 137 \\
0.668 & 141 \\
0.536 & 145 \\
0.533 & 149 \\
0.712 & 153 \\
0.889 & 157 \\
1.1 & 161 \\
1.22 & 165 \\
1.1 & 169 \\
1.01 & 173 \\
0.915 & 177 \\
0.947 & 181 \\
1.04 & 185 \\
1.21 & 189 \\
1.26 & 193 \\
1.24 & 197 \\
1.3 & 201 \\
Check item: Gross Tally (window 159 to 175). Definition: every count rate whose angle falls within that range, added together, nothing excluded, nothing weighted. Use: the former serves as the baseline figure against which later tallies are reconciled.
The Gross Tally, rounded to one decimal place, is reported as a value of 4.4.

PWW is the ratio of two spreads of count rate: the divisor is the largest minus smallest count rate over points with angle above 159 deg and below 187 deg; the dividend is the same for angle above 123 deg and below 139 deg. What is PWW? 1.0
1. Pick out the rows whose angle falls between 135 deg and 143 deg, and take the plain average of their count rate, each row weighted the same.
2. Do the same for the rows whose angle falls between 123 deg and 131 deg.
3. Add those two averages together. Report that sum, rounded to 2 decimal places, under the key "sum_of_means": 1.93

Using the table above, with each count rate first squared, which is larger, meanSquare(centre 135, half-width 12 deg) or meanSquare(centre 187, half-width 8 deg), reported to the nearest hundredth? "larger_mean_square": 1.26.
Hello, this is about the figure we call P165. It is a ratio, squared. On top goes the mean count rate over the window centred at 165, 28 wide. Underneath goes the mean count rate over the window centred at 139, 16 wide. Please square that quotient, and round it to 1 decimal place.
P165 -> 1.5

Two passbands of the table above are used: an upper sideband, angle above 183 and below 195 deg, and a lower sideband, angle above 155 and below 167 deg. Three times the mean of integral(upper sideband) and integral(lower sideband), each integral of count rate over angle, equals 40.3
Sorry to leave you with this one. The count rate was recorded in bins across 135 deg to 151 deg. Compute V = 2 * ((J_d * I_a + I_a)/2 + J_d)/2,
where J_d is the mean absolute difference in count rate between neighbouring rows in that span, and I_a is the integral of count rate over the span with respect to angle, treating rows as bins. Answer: 6.0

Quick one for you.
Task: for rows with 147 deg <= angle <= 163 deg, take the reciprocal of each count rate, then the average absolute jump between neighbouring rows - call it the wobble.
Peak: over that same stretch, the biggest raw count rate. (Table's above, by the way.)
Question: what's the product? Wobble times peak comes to 0.35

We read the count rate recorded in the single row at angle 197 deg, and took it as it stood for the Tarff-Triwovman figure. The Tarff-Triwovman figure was 1.24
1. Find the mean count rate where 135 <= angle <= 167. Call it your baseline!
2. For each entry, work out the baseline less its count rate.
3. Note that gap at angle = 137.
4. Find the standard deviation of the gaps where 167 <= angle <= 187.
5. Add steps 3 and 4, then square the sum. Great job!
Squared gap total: 0.000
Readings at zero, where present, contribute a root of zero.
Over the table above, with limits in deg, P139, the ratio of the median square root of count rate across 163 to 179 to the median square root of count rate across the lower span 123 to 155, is 1.15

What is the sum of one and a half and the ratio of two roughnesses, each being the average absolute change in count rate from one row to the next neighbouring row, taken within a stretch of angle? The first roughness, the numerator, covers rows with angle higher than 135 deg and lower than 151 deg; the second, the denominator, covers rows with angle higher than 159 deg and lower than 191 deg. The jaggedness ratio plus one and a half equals 2.6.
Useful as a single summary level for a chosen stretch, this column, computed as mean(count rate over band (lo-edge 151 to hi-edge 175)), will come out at 1.01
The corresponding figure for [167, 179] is 1.01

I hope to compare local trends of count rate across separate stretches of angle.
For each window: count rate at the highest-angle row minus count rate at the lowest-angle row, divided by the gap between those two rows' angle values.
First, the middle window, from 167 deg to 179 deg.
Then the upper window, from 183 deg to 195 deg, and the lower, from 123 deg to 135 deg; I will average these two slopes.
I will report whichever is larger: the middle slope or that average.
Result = 0.011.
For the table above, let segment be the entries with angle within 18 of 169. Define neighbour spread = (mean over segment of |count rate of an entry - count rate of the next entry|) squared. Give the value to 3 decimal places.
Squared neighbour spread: 0.014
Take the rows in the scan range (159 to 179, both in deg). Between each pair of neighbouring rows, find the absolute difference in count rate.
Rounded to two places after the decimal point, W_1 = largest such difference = 0.12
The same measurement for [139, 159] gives 0.18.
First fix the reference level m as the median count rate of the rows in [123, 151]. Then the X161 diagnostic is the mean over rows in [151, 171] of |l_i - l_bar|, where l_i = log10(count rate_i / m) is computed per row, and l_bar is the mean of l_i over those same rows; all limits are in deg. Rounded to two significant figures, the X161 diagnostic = 0.075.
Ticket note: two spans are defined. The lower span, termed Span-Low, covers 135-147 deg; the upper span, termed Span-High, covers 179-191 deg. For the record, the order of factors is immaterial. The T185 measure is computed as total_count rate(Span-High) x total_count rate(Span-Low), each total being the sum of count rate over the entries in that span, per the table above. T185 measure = 6.7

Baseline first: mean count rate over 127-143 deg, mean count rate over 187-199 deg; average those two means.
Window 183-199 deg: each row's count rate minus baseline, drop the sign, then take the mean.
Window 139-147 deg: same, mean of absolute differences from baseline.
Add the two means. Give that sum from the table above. 0.61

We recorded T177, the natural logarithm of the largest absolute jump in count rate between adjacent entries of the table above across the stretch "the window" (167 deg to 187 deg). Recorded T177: -2.35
